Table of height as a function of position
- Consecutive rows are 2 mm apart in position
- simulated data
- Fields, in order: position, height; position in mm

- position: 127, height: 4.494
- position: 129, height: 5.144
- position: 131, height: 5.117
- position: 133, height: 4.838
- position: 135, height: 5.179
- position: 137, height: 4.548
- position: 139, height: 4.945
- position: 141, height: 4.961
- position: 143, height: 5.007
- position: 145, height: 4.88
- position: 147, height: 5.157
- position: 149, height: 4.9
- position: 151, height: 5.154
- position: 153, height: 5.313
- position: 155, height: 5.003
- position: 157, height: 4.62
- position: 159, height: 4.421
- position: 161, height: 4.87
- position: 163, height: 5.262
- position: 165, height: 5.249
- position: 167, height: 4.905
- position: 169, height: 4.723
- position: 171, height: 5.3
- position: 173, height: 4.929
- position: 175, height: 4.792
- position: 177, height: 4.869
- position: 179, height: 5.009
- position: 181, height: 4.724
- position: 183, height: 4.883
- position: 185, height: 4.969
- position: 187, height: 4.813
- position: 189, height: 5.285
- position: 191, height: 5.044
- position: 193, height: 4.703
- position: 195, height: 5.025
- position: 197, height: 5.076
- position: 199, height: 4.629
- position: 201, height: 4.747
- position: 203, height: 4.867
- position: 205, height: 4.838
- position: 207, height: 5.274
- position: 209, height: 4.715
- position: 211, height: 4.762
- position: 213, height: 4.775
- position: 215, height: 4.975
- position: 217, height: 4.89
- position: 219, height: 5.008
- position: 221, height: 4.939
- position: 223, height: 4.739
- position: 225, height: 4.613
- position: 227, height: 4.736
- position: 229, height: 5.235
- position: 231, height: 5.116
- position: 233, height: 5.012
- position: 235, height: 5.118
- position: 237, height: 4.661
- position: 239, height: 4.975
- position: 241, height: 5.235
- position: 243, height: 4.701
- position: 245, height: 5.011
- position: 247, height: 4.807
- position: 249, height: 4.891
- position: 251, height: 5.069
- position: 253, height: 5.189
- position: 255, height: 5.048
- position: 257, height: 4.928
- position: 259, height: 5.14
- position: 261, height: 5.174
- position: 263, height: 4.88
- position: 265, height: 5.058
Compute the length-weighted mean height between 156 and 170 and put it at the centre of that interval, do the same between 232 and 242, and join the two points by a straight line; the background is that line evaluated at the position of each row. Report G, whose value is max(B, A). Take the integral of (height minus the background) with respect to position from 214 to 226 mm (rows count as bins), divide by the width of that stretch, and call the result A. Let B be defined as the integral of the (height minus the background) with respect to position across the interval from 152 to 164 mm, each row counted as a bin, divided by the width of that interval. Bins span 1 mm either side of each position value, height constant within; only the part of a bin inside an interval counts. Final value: 0.060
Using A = -0.11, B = 0.06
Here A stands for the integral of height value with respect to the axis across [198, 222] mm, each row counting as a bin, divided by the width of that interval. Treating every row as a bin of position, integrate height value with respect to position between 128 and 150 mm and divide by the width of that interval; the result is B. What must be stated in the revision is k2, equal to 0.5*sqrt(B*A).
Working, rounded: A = 4.868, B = 4.97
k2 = 2.46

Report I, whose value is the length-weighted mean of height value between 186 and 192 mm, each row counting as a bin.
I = 5.05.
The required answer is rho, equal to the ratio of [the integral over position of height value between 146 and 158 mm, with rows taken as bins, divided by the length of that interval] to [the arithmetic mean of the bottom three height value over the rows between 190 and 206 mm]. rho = 1.07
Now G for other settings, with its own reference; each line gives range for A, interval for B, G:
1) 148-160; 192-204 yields 0.054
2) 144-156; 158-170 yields 0.227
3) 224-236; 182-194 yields 0.039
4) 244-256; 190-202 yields -0.022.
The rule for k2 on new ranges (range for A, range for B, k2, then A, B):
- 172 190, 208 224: 2.44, 4.919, 4.85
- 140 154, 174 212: 2.49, 5.053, 4.90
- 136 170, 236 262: 2.48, 4.936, 4.99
